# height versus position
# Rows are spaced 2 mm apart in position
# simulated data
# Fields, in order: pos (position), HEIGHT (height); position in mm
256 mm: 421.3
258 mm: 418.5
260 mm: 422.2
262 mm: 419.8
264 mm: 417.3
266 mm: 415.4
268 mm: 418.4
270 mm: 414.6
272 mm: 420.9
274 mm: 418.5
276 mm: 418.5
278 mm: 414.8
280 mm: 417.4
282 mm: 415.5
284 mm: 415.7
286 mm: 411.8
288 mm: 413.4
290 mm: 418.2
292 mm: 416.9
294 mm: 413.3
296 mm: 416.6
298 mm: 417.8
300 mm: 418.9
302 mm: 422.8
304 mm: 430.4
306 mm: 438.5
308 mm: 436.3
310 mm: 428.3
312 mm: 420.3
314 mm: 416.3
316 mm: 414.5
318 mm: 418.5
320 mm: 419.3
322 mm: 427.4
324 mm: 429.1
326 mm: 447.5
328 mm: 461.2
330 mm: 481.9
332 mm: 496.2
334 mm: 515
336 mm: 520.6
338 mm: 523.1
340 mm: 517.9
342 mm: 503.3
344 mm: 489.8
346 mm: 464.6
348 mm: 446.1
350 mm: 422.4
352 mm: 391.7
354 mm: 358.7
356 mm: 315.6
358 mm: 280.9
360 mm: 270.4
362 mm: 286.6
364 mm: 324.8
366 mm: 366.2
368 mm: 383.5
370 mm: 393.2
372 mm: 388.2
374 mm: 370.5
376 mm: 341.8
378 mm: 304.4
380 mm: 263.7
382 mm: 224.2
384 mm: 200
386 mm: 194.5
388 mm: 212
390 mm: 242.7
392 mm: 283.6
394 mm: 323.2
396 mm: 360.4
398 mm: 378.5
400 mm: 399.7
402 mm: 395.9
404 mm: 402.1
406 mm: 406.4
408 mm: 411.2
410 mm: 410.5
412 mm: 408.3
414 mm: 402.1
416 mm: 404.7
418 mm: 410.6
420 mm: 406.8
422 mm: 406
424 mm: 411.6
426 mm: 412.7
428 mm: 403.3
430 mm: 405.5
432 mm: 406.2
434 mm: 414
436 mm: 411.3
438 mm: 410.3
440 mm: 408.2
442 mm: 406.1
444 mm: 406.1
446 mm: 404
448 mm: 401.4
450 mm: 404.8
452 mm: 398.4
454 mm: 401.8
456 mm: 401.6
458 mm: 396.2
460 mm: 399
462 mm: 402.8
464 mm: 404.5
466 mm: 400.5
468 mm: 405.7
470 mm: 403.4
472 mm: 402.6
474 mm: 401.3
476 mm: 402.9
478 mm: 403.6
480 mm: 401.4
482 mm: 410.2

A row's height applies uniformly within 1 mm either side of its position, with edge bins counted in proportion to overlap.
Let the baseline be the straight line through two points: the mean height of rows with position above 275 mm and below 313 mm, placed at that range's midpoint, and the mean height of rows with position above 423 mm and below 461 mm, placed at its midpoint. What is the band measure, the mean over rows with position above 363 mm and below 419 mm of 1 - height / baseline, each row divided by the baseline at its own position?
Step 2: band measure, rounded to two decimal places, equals 0.16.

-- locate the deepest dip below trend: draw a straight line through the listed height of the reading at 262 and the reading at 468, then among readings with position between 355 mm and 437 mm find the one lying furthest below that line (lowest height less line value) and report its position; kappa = 386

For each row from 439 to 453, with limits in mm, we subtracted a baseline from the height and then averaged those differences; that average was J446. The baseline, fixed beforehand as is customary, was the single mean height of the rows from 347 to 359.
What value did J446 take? 35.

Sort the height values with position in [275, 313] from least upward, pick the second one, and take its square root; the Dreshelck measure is 20.3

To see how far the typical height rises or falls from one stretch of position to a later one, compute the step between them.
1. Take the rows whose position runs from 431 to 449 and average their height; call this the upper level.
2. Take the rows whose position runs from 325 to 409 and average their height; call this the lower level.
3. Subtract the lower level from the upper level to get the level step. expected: 32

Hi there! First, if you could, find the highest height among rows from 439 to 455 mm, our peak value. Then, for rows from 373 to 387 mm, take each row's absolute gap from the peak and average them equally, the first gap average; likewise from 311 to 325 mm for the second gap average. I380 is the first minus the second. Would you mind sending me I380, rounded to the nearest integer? 124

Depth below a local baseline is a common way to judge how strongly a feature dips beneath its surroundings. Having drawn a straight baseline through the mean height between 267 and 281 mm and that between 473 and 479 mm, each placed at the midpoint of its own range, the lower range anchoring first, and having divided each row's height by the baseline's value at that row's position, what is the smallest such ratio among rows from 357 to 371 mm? 0.66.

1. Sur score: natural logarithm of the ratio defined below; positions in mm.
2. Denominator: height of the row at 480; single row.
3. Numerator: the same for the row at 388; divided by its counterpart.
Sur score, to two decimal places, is -0.64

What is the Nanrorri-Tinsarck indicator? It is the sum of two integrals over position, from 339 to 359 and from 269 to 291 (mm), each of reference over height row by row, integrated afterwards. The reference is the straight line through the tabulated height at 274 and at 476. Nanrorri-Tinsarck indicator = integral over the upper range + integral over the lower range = 43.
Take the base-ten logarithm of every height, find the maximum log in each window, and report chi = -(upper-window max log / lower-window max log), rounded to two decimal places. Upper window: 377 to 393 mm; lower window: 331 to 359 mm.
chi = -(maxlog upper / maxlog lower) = -0.91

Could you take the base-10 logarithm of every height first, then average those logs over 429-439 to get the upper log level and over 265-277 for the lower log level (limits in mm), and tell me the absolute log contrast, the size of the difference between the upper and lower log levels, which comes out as 0.009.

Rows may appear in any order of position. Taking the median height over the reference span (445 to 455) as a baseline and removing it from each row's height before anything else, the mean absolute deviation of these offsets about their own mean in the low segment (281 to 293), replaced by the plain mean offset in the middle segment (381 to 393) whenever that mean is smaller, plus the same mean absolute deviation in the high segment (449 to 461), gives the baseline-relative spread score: -173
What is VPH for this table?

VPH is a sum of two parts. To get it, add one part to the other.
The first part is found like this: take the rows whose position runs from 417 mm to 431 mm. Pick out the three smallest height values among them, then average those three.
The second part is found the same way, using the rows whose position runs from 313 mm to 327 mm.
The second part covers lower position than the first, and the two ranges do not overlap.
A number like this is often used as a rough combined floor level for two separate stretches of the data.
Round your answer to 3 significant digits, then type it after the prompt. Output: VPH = 821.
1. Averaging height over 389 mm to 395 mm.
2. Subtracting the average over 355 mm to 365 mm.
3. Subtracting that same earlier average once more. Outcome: -308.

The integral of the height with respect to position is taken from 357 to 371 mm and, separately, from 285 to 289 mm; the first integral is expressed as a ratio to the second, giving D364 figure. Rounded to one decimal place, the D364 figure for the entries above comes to 2.8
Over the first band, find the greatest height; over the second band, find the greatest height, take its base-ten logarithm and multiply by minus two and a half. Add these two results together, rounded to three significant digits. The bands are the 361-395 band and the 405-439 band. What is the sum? 387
